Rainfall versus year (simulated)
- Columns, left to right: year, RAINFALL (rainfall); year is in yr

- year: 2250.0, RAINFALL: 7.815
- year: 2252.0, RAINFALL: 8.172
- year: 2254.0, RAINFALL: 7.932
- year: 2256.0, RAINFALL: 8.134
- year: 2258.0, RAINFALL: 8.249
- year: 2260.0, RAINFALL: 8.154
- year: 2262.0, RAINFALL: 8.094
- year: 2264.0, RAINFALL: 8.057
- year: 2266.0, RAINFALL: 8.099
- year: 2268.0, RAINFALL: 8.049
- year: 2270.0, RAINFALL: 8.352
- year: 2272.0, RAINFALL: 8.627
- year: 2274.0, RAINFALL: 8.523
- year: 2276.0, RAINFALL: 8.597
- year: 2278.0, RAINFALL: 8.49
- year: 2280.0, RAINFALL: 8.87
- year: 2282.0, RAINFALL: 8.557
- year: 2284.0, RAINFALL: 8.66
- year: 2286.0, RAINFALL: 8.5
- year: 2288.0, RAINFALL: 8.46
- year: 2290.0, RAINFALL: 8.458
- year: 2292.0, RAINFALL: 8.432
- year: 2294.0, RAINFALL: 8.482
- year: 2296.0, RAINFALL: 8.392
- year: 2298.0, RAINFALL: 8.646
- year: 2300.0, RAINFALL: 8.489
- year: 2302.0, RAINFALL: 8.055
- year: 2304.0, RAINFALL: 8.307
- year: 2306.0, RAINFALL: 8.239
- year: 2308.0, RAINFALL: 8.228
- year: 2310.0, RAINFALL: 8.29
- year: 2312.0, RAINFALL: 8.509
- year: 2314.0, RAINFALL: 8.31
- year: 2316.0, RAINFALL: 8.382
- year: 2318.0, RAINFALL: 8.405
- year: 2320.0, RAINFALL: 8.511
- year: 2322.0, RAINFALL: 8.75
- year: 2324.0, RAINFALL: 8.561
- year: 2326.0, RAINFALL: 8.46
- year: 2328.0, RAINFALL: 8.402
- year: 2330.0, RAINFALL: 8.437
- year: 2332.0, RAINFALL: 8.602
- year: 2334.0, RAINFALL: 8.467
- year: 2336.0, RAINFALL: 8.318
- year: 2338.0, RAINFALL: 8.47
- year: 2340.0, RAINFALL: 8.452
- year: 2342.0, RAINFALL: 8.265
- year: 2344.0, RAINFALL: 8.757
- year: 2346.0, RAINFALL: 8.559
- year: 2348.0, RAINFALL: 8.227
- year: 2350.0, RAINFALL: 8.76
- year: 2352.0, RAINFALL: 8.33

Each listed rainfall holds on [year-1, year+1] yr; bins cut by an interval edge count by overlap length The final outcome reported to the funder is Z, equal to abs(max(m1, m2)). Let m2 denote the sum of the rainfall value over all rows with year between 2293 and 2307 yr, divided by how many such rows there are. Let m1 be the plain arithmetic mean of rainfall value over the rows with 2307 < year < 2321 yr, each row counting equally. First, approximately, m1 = 8.38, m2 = 8.37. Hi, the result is 8.38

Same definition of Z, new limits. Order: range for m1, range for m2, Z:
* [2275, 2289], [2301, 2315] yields 8.59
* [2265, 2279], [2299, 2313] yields 8.39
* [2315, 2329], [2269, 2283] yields 8.57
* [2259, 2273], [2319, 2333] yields 8.53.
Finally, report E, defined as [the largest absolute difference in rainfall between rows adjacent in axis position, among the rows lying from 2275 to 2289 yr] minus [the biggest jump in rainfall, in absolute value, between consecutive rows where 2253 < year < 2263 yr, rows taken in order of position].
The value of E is 0.18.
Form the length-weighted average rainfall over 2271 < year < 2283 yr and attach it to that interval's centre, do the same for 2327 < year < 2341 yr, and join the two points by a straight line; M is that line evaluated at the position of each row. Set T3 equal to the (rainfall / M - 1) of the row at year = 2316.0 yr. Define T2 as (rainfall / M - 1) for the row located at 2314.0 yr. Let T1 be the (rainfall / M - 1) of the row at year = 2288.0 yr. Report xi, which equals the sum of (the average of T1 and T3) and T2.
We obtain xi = -0.037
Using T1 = -0.014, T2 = -0.023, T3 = -0.01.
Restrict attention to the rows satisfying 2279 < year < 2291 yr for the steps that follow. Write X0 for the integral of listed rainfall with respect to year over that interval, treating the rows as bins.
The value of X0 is 103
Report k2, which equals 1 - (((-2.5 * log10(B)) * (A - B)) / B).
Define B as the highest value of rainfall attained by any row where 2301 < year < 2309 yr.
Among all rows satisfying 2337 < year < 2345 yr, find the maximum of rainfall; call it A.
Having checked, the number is 1.12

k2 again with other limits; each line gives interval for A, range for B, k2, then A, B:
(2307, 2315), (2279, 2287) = 0.90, 8.509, 8.87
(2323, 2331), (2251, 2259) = 1.09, 8.561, 8.249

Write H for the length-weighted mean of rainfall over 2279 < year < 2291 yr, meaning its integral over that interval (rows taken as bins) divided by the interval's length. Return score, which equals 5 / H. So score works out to 0.582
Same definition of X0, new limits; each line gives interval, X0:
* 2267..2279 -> 101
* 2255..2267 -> 98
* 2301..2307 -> 49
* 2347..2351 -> 34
